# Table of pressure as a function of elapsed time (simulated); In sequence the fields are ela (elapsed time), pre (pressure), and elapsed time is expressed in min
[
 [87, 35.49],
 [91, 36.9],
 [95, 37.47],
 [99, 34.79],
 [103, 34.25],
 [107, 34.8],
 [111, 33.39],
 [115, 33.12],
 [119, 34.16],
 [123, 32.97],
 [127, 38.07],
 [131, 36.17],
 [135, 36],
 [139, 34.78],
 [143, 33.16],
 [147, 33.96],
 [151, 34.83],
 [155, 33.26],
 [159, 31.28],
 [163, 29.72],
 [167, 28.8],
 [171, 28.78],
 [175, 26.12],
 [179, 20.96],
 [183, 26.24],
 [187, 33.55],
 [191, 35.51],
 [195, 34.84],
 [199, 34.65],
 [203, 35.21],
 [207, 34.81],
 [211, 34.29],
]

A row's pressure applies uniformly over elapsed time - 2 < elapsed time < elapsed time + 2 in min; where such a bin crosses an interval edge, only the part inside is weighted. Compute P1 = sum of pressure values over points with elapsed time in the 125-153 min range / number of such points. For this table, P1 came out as 35.3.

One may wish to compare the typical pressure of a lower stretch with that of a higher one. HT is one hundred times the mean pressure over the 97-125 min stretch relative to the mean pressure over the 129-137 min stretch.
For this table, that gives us 94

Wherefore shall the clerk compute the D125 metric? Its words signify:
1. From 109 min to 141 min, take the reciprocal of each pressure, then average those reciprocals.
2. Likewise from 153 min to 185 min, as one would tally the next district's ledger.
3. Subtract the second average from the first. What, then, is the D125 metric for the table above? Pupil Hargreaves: -0.0074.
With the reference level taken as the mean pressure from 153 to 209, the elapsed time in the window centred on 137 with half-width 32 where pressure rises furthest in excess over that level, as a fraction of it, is 127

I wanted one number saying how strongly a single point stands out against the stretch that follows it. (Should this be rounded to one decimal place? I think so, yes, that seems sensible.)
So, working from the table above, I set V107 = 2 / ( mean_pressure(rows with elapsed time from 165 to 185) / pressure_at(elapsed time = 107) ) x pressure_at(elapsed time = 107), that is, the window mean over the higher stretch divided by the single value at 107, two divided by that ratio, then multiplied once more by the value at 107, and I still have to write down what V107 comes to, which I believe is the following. 92.5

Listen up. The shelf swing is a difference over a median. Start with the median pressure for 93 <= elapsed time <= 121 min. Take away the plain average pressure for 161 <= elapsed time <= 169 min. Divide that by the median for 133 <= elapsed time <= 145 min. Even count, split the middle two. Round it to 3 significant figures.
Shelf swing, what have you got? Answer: 0.143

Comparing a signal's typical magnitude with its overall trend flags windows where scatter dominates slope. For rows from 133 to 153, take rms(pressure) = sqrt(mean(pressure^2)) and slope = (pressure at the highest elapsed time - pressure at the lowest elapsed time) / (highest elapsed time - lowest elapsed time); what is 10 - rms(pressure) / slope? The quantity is 483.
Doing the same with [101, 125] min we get 538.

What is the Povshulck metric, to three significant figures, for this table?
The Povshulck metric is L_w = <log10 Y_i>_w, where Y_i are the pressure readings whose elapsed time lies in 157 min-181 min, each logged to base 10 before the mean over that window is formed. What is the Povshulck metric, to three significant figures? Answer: 1.44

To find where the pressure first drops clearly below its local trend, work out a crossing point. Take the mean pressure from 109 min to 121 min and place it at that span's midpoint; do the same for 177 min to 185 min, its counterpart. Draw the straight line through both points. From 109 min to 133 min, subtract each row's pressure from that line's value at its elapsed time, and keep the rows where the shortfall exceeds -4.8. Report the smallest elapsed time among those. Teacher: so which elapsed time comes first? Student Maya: 111 min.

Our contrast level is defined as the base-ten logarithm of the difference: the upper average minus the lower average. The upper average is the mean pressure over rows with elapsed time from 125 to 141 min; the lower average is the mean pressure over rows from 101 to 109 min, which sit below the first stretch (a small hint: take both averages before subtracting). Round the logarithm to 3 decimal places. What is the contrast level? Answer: 0.238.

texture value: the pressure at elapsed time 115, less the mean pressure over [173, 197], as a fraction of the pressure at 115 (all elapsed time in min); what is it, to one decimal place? 0.1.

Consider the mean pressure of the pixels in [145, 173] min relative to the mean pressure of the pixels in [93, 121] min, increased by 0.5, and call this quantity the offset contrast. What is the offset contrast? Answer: 1.41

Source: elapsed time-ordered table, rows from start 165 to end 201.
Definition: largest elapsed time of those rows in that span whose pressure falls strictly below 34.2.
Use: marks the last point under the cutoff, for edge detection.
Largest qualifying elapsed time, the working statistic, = 187 min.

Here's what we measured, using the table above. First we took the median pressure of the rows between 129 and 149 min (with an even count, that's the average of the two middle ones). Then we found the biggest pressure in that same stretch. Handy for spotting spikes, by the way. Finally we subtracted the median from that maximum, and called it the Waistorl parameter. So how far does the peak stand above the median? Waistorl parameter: 1.4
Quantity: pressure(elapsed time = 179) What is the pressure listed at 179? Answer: 20.96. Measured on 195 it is 34.84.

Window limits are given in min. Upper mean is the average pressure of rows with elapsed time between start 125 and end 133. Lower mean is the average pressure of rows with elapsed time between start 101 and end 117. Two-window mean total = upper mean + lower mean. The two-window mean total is 71.0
